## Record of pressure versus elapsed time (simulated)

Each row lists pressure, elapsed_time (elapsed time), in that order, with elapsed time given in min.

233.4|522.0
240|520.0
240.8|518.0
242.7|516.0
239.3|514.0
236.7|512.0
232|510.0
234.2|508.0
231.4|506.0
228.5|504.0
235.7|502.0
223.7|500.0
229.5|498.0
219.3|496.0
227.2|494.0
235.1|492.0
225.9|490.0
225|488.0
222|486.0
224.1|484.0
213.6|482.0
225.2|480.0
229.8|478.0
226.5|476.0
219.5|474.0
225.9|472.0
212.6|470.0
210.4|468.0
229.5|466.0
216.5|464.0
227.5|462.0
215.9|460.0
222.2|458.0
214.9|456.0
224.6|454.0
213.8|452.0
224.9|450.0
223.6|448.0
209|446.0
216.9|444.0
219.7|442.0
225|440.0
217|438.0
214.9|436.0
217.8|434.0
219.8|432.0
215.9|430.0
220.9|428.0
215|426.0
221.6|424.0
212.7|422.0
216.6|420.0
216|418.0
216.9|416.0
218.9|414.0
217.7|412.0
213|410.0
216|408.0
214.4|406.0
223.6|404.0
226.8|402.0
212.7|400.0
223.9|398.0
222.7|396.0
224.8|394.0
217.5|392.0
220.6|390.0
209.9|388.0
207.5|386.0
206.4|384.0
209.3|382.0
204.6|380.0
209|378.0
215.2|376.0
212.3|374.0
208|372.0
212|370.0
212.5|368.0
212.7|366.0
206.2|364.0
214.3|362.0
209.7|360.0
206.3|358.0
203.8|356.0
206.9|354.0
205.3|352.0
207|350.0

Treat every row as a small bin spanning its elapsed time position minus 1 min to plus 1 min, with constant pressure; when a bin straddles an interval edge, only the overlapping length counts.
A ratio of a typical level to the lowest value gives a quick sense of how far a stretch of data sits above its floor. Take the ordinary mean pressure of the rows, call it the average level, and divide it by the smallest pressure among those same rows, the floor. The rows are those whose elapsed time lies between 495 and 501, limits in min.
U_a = 1.02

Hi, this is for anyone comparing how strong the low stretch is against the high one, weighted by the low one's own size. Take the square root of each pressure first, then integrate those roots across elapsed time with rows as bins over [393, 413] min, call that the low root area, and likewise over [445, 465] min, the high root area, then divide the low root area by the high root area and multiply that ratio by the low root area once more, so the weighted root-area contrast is 296.5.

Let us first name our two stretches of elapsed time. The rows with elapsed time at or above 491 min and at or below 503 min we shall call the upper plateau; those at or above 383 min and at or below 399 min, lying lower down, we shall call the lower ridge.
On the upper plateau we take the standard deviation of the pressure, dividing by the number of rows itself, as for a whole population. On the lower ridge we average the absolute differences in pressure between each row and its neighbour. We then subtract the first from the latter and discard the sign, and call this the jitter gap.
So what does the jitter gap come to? 1.9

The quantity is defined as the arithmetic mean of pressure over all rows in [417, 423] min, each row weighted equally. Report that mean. 215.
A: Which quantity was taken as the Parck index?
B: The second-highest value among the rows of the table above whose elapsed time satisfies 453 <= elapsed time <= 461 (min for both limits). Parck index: 222.2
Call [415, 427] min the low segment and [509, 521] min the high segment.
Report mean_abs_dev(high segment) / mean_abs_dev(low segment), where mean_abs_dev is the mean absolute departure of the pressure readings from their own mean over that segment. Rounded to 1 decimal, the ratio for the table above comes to 1.5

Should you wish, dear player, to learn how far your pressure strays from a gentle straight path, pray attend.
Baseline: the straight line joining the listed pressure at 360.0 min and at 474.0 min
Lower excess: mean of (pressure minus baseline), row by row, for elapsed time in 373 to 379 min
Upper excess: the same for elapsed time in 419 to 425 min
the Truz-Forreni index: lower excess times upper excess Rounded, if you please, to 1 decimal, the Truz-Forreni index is 2.1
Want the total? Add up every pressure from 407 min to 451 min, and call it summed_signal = 4790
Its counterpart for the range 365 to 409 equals 4722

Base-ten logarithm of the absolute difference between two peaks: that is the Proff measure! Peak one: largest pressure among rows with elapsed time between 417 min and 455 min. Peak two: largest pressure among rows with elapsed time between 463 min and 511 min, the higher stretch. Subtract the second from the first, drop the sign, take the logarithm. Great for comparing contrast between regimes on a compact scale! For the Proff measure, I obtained 1.03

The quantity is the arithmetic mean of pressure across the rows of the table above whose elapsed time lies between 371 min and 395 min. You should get 212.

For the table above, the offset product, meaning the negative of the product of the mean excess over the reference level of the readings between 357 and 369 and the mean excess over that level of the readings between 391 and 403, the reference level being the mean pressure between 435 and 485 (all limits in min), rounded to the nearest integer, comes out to 12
